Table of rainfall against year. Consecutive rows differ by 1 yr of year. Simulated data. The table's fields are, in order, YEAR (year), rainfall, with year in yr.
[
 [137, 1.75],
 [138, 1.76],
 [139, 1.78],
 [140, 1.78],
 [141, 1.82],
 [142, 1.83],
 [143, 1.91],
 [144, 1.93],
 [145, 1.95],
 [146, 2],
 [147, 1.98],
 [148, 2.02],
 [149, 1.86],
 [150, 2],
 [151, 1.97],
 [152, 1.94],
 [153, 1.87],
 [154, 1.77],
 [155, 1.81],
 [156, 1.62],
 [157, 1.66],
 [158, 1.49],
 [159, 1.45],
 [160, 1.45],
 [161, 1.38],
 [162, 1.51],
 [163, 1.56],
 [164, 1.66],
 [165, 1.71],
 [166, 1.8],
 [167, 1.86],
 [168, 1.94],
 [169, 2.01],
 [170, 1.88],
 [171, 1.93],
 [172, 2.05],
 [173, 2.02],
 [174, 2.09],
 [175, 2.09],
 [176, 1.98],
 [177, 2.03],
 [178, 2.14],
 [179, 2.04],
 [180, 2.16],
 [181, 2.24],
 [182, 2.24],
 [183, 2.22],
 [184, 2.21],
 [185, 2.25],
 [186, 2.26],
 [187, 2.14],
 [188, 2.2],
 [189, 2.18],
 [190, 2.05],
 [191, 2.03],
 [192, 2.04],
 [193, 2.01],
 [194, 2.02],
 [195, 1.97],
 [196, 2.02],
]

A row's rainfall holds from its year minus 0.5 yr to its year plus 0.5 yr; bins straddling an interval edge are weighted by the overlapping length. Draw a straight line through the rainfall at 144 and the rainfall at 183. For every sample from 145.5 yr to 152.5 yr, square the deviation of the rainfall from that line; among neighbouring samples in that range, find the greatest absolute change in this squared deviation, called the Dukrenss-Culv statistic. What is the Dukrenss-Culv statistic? 0.011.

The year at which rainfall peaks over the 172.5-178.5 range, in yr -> 178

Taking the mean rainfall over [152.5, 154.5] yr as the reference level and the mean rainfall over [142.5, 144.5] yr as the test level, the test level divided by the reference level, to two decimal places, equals 1.05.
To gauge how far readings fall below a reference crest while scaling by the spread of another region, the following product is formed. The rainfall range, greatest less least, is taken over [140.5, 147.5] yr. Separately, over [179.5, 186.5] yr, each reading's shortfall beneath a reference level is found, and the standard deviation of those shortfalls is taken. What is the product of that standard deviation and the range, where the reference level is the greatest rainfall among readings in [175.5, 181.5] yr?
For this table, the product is 0.006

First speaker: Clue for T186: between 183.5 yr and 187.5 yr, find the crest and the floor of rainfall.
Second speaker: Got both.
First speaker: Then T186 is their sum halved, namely 2.20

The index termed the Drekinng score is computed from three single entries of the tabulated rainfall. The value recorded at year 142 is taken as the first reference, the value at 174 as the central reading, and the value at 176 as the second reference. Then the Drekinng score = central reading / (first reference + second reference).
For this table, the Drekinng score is 0.55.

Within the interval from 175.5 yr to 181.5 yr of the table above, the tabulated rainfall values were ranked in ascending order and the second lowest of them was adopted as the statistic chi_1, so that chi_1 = 2.03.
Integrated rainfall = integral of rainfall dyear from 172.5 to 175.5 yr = 6.2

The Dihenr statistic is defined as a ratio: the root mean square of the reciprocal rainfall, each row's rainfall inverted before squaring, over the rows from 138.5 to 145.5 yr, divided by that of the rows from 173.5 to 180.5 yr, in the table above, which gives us 1.12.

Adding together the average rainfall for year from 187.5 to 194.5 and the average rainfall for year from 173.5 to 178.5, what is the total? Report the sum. 4.1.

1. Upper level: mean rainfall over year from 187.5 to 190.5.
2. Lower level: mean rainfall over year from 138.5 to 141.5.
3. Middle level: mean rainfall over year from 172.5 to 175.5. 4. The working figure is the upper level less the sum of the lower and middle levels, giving -1.7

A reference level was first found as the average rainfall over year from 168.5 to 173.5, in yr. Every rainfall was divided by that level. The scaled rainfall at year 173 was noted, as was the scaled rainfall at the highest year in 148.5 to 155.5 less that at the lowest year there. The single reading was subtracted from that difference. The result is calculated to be -1.05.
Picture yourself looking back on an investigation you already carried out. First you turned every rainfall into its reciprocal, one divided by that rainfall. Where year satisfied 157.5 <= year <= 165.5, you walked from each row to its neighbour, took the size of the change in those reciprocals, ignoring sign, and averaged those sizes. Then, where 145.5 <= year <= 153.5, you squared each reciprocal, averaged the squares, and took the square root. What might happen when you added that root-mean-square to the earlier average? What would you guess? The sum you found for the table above 0.540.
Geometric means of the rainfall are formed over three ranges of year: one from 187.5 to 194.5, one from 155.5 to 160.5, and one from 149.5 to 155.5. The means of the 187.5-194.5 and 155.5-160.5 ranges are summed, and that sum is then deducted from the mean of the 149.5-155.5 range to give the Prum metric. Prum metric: -1.7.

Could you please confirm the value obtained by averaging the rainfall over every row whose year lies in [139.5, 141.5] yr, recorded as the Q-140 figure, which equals 1.80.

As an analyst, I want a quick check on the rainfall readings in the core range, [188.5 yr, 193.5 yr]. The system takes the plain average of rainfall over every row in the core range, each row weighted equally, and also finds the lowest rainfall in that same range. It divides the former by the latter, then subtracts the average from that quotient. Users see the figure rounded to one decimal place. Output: -1.0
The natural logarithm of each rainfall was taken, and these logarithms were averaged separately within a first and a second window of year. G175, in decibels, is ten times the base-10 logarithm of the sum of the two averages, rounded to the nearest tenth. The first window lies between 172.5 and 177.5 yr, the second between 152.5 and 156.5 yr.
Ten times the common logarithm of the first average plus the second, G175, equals 1.1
